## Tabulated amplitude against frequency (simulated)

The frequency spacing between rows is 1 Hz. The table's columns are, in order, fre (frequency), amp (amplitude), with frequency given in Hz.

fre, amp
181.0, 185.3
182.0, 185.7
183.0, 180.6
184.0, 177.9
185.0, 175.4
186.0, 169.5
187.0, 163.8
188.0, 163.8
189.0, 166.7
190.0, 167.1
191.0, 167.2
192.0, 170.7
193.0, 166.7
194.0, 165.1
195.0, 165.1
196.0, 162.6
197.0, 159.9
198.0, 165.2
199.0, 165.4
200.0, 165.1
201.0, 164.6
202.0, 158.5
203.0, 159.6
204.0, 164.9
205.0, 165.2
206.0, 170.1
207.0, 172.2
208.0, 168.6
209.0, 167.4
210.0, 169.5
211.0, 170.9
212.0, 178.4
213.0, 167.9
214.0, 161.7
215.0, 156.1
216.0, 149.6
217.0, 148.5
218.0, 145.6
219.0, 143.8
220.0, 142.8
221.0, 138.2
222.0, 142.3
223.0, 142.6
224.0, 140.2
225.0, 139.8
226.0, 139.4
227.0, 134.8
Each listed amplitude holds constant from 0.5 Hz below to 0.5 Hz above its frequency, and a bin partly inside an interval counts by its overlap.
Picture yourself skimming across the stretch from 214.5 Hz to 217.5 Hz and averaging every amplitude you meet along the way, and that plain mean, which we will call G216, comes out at 151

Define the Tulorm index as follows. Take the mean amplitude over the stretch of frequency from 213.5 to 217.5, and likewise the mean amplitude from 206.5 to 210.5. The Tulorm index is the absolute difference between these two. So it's 15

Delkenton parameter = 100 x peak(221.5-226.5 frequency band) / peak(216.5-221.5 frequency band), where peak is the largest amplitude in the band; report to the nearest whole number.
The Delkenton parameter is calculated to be 96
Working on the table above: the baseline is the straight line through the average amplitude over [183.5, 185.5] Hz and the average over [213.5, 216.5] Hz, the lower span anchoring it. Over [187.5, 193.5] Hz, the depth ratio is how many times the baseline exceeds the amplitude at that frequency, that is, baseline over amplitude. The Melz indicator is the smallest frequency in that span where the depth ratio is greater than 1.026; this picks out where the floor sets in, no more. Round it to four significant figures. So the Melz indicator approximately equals 188.0 Hz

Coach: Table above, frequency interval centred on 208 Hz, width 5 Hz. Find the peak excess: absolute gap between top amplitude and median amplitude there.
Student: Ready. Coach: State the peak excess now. 2.7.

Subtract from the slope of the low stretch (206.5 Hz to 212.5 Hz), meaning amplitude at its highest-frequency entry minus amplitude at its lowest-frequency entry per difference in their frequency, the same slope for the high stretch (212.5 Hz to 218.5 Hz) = 5.70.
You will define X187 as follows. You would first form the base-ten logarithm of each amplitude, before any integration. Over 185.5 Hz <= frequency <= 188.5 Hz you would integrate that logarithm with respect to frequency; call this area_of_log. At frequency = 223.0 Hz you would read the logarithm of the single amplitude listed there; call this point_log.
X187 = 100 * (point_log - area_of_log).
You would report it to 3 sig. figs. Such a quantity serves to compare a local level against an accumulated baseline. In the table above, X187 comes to -450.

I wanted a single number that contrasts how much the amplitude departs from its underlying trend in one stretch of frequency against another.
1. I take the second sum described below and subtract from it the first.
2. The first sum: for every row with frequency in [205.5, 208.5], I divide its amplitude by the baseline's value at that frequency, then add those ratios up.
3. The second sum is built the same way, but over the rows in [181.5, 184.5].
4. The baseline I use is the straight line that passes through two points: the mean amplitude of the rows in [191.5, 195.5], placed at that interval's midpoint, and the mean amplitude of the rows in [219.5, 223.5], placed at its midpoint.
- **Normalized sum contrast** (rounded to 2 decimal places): -0.22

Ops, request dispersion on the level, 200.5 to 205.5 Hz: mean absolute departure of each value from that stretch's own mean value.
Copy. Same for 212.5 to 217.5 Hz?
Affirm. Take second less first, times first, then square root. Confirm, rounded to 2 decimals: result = 3.19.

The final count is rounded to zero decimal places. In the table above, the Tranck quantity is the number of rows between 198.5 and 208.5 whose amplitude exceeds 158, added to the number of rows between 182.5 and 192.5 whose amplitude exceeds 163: 20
